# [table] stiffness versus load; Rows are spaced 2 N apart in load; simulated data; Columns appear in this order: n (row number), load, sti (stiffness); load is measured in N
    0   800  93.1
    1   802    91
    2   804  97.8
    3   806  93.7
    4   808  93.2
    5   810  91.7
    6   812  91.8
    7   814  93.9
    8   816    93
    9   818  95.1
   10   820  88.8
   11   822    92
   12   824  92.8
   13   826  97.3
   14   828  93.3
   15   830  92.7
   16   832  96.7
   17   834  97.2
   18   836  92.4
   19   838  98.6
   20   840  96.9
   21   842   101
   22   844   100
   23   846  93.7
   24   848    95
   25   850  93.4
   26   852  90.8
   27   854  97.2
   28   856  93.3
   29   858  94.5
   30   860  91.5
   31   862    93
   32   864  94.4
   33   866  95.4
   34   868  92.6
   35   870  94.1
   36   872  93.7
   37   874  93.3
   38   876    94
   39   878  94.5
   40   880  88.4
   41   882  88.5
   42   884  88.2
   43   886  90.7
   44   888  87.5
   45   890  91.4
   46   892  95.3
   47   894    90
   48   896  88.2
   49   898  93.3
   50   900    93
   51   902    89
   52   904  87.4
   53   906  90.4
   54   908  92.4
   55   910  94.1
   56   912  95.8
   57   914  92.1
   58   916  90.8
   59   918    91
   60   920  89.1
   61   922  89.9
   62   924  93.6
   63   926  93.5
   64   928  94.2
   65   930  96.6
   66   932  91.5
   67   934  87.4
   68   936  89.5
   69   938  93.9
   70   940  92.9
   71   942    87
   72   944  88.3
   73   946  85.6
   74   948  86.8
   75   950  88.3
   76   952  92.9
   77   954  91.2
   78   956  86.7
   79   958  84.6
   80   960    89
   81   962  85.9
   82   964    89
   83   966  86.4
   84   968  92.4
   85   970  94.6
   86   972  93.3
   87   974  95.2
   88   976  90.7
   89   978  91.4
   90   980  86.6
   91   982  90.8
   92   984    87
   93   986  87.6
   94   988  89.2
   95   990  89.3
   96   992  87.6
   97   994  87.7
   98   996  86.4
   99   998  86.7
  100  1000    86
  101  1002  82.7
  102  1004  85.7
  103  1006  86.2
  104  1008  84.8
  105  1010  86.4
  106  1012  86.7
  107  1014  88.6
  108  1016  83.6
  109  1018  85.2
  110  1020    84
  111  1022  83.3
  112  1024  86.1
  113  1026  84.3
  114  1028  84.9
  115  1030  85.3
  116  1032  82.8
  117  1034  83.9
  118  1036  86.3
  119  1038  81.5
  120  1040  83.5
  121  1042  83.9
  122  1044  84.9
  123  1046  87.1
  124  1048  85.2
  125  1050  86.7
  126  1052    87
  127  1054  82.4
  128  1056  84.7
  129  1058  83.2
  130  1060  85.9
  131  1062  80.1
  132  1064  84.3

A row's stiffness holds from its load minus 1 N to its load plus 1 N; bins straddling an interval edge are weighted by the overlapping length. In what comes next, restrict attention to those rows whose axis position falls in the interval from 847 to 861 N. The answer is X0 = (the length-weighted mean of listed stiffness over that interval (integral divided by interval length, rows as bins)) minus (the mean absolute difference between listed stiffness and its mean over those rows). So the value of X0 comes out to 92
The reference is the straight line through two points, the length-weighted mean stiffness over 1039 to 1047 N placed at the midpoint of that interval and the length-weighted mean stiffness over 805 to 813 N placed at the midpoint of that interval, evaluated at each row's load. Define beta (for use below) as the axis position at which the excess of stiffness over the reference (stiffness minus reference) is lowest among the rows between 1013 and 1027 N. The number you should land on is 1022 N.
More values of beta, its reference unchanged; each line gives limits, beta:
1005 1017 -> 1016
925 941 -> 934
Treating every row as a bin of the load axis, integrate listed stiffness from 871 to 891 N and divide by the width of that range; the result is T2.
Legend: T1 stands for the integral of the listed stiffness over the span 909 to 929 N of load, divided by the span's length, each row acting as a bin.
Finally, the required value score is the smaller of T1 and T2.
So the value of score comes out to 91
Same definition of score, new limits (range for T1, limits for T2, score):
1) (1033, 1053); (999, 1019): 85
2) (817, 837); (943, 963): 88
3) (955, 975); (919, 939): 90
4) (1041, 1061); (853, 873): 85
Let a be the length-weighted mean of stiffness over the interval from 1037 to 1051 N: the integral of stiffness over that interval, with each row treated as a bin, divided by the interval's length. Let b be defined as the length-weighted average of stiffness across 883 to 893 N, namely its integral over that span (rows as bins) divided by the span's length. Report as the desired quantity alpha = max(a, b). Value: 91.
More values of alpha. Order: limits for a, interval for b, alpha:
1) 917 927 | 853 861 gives 94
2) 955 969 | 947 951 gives 88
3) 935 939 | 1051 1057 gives 92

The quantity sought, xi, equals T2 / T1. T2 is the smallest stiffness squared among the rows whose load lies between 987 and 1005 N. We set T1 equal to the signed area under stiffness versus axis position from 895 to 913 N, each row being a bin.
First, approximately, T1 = 1647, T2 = 6839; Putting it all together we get 4.2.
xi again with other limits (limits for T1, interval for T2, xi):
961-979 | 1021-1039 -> 4.1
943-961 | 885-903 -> 4.8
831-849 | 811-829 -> 4.5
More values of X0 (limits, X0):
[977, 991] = 87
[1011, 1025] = 84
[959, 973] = 87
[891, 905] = 88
